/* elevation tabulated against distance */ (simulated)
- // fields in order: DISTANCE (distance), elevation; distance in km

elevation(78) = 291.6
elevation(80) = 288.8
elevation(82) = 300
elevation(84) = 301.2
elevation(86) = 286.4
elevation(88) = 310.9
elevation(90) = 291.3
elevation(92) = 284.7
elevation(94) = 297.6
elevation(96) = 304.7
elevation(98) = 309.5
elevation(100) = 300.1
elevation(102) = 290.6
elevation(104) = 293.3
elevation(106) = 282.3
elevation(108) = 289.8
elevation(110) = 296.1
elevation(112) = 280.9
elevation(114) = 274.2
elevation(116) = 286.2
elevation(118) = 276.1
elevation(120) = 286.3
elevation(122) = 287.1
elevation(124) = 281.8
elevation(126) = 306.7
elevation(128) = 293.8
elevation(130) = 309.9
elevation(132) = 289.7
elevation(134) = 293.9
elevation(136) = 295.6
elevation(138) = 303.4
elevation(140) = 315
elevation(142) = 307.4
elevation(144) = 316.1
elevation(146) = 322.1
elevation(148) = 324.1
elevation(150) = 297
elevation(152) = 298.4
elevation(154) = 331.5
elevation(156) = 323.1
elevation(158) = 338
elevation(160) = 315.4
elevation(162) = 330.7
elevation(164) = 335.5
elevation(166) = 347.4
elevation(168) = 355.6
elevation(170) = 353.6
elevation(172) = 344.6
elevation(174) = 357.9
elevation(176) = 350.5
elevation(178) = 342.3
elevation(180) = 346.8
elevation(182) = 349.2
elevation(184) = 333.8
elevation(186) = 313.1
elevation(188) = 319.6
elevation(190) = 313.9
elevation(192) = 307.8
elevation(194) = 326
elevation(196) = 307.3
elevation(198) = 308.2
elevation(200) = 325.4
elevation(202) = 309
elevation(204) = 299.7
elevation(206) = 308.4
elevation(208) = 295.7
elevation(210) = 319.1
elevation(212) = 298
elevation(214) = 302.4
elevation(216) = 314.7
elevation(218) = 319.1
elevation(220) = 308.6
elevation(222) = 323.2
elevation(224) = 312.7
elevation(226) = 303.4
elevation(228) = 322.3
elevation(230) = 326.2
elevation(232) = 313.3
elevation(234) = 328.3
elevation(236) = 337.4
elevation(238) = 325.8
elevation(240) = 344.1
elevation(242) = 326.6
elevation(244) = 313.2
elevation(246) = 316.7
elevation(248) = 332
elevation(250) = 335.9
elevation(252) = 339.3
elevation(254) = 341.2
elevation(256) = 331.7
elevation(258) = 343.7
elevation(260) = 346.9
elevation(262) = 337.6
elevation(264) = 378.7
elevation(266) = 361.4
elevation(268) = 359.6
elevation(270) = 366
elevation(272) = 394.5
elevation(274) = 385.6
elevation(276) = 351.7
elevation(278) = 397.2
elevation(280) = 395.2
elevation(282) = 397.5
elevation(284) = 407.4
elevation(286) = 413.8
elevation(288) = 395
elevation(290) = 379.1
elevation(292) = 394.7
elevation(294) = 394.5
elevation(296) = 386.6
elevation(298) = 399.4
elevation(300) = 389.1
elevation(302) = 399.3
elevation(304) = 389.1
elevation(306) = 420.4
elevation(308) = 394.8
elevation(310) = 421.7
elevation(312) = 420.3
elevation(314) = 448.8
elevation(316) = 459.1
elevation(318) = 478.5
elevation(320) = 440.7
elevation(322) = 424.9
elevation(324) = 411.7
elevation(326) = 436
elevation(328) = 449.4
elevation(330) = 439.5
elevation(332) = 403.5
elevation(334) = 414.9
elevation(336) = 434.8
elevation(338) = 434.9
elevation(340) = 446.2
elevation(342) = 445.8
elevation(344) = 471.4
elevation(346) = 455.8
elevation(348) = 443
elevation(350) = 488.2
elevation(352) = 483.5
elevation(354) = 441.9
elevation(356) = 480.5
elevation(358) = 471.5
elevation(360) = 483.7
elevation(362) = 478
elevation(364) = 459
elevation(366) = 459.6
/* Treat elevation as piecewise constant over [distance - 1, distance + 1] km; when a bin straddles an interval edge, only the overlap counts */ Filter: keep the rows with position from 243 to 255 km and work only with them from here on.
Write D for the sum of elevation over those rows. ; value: 1978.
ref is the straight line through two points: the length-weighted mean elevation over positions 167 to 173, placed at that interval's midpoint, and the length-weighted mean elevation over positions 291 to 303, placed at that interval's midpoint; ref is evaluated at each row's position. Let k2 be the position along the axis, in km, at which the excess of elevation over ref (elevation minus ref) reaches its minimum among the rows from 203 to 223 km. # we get 208 km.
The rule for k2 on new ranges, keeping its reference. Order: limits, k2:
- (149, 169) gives 150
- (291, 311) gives 304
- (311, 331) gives 324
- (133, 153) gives 150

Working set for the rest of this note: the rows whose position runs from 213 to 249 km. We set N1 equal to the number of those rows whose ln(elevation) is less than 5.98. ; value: 18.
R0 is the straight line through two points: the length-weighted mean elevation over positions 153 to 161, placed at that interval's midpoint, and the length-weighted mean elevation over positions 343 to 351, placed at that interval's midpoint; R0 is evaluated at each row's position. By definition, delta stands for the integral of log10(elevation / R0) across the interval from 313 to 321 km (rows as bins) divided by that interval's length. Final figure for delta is 0.013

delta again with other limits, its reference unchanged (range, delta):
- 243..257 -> -0.078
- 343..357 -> -0.001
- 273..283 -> -0.032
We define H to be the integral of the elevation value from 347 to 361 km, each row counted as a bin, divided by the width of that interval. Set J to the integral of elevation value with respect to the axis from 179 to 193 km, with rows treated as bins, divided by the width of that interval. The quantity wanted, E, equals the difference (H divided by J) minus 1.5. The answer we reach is -0.06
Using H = 470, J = 326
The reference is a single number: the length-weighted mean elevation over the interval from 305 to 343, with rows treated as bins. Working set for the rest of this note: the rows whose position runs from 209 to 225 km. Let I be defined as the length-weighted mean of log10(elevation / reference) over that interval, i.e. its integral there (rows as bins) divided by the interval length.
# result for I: -0.14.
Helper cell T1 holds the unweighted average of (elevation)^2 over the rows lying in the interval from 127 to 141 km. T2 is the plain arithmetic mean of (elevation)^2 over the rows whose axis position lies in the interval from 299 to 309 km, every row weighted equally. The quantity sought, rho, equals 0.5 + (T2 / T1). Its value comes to 2.3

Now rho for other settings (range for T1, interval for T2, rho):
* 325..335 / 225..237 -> 1.1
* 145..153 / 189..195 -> 1.5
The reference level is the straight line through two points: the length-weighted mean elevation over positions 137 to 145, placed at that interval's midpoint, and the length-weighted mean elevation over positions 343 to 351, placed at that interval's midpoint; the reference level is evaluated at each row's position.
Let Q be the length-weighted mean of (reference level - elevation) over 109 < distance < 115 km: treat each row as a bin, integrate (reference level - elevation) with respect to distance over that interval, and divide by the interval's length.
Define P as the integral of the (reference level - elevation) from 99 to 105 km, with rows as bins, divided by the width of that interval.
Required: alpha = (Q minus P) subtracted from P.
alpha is -32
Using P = -13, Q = 5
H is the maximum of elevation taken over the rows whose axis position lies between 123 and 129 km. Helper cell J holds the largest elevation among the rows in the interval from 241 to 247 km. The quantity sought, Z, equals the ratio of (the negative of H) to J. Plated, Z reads -0.939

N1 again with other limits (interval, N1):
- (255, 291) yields 14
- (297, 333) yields 3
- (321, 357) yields 0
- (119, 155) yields 18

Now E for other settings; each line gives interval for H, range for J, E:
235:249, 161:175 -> -0.55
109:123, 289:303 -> -0.78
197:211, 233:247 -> -0.56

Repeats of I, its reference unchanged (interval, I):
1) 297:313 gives -0.03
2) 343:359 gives 0.03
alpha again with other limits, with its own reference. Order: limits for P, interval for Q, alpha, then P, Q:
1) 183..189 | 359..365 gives 42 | 22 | 2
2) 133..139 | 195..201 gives -21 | 9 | 39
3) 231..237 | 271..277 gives 75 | 54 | 33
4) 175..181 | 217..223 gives -69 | -8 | 53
